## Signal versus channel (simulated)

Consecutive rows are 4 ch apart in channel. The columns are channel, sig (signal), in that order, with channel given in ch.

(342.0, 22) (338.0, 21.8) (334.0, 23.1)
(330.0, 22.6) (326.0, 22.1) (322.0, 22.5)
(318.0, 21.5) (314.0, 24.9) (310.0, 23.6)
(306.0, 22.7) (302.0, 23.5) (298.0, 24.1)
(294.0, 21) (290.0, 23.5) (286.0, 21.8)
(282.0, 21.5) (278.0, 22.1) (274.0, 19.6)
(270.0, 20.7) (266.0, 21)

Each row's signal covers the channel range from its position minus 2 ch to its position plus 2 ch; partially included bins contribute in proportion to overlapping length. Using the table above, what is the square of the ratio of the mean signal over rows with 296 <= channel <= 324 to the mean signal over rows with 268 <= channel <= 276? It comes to 1.33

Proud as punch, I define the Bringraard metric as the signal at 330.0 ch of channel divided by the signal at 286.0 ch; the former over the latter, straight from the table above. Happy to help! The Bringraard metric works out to 1.04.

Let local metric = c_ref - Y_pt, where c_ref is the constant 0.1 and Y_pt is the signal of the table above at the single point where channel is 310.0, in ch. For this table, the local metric -23.5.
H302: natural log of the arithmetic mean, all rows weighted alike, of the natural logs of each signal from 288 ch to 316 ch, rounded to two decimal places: 1.15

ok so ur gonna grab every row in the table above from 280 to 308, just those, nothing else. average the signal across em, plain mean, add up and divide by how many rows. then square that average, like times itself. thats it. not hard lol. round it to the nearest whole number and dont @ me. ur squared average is 510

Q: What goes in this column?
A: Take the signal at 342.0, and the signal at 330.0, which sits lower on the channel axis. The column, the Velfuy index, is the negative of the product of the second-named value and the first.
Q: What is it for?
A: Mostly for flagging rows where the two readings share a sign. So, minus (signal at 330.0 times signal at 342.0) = -497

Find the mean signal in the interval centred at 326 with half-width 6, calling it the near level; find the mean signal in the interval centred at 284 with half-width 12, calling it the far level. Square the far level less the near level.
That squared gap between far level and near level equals 0.67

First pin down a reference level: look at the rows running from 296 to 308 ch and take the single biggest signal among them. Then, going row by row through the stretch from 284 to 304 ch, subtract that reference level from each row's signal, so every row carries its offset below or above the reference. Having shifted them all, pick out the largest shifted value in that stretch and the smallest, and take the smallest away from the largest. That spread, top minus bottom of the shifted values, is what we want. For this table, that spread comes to 3.1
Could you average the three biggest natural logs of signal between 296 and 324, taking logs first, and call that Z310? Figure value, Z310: 3.19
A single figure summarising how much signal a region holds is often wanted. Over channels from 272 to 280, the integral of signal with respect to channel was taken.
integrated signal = 167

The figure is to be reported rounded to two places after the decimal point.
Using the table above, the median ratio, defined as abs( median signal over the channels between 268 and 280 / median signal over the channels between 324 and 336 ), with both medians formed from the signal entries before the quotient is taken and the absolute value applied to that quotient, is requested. 0.92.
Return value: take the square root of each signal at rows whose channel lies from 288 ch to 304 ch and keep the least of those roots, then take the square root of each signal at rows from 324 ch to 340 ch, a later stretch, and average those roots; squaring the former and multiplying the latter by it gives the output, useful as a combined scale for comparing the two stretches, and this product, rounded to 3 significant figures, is 99.4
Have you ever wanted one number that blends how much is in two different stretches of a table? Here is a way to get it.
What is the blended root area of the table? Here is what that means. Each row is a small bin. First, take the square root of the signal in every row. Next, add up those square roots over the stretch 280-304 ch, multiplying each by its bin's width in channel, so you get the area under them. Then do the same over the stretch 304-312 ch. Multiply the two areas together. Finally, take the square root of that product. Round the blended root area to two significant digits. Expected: 66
